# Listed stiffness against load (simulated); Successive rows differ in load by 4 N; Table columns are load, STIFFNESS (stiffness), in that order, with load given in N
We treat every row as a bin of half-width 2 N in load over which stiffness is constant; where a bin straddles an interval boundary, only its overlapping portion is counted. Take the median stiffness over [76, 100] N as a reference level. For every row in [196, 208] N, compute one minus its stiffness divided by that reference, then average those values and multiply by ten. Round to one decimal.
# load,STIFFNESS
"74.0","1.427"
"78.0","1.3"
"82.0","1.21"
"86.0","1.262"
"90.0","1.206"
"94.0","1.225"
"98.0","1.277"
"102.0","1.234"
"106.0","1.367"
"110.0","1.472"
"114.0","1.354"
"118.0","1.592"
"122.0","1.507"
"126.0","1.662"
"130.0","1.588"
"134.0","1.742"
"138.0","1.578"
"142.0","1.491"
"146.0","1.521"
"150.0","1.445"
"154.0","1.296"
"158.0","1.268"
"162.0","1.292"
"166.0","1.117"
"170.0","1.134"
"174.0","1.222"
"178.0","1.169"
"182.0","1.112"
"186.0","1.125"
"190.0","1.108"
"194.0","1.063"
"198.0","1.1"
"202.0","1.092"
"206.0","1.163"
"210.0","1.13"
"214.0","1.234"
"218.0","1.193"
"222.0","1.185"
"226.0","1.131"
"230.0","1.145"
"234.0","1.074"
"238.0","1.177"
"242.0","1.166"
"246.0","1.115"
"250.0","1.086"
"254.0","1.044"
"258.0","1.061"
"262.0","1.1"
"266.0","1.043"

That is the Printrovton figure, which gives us 1.0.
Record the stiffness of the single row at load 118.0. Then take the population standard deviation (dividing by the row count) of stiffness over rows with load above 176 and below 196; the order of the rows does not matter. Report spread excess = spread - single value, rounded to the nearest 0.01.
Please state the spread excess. -1.56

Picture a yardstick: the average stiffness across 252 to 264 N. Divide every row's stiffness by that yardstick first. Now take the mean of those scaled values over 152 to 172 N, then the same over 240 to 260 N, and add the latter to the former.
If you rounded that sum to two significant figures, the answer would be 2.2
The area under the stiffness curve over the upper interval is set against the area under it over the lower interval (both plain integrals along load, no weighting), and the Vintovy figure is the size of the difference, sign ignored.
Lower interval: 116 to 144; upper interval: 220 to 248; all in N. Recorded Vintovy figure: 13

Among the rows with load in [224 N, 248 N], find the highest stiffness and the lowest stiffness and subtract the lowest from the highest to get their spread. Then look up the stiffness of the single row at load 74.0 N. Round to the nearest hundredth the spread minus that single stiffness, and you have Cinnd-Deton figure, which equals -1.32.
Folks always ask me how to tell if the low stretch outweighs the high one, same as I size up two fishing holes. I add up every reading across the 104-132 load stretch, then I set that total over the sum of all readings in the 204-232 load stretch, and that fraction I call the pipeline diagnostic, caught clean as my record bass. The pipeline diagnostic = 1.29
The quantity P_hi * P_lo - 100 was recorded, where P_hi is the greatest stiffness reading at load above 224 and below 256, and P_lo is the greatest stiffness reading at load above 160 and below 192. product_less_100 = -98.5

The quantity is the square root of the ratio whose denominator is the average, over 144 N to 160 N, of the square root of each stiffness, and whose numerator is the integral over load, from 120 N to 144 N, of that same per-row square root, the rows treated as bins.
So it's 5.1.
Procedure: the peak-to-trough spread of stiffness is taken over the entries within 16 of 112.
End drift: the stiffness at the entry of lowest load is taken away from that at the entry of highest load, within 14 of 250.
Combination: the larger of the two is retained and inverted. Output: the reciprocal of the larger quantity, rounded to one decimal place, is 2.3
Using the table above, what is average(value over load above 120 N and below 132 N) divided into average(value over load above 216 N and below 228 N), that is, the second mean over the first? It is 0.74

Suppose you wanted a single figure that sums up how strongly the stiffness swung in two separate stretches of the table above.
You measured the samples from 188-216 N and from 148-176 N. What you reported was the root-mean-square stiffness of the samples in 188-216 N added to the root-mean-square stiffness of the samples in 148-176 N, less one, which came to 1.39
